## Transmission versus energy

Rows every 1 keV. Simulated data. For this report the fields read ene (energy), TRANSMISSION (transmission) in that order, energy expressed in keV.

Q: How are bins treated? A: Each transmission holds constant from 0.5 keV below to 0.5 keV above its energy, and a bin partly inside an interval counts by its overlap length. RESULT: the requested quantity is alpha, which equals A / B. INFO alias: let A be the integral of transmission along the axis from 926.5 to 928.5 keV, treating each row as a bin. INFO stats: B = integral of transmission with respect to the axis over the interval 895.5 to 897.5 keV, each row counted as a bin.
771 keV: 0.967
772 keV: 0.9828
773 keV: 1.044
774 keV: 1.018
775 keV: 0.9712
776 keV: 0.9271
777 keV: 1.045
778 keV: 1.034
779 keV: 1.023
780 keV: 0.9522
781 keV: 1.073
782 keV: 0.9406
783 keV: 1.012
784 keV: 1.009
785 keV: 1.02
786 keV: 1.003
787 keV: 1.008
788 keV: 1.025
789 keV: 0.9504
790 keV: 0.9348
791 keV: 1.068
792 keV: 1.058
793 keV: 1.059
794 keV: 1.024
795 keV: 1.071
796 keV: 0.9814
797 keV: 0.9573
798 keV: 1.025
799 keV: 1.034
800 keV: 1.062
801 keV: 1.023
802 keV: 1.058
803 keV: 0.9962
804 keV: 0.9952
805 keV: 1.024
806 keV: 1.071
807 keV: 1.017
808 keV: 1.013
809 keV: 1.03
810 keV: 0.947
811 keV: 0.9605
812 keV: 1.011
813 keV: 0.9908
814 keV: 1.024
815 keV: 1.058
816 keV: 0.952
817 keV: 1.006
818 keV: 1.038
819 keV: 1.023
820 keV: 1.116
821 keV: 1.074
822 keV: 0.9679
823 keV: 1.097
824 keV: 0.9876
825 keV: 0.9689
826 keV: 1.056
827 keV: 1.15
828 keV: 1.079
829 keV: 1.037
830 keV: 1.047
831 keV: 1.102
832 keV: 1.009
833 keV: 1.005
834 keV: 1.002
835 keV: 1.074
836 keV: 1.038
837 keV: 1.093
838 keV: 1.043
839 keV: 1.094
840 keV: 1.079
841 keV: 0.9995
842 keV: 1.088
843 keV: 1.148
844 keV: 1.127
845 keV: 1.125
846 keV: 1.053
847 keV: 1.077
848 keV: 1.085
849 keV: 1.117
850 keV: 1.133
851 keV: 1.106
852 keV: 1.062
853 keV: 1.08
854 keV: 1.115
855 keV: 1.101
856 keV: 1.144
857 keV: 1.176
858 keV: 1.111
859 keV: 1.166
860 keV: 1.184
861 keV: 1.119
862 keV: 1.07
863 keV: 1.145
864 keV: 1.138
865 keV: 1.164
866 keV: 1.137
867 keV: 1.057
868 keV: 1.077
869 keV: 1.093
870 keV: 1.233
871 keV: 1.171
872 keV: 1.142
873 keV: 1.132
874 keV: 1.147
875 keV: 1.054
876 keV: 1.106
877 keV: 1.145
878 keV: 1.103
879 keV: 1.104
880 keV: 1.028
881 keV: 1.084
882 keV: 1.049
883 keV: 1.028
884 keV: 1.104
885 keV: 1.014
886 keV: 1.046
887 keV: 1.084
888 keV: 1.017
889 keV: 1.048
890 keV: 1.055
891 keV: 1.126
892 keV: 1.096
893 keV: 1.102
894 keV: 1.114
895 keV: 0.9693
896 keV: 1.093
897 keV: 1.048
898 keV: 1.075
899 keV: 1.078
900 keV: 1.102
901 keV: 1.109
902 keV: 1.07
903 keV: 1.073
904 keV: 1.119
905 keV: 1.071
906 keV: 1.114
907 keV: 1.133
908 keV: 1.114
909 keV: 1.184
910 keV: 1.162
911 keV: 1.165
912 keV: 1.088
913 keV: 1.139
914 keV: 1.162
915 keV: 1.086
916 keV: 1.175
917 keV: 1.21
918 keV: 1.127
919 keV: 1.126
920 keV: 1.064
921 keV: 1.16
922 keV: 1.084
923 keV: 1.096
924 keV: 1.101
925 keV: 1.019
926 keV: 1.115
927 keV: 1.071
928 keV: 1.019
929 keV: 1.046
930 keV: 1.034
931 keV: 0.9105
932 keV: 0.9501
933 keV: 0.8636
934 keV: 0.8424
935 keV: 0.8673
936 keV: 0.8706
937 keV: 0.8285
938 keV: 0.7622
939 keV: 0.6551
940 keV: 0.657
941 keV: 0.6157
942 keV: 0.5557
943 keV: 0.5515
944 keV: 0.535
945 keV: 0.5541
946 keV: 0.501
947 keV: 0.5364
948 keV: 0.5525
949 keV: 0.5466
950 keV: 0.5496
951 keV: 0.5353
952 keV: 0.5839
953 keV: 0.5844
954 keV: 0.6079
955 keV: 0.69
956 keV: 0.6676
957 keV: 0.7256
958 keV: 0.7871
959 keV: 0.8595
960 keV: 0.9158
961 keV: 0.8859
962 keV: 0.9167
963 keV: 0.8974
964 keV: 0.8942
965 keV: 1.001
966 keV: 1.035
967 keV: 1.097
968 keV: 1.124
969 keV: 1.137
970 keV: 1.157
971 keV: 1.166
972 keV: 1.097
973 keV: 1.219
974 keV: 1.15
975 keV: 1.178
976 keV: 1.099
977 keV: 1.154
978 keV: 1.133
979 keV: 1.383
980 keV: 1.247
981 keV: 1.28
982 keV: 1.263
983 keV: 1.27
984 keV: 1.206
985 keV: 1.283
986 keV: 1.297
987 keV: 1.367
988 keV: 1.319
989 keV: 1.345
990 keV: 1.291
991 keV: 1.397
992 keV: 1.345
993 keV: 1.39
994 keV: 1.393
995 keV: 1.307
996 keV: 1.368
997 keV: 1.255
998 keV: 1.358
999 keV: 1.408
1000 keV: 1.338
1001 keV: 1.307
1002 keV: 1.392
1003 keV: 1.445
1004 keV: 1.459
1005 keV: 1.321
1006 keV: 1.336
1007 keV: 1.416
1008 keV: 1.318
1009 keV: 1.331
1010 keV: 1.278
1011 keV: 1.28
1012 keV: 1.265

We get 0.98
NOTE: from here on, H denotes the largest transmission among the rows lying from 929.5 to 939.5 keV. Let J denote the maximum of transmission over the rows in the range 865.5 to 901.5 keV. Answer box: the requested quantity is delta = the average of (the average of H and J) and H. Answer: 1.08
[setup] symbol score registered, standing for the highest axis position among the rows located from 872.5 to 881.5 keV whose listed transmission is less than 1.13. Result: 881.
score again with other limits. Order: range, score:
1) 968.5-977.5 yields 976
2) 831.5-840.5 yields 840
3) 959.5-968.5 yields 968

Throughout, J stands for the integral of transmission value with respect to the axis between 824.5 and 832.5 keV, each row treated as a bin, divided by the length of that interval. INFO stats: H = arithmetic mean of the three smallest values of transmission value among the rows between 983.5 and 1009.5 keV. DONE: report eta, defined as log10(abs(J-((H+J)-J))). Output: -0.72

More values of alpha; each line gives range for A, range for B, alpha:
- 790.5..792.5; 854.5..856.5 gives 0.95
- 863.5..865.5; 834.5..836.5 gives 1.09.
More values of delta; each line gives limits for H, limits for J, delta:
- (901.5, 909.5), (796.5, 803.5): 1.15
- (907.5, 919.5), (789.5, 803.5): 1.18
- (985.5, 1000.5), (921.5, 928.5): 1.33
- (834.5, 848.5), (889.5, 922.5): 1.16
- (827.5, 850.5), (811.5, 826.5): 1.14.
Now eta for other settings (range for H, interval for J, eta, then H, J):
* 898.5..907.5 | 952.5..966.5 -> -0.60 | 1.07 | 0.82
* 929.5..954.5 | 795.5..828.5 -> -0.30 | 0.52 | 1.02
